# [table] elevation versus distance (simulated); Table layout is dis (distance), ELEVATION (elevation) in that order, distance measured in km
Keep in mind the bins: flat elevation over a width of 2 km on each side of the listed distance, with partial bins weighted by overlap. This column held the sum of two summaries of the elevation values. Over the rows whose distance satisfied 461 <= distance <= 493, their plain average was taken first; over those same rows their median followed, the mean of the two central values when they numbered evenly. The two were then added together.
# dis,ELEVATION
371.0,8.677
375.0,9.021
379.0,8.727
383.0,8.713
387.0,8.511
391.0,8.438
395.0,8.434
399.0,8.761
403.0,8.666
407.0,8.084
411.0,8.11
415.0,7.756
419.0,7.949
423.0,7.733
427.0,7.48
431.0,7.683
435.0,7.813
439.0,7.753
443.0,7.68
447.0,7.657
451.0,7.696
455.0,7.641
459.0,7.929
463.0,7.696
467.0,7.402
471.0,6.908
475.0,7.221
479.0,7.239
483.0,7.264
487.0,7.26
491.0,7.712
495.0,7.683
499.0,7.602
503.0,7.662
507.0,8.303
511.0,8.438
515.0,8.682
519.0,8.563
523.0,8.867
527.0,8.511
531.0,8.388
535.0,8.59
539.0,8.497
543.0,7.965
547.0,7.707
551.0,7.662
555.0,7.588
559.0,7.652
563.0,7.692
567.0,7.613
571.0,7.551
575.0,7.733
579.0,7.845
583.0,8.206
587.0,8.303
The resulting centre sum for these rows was 14.6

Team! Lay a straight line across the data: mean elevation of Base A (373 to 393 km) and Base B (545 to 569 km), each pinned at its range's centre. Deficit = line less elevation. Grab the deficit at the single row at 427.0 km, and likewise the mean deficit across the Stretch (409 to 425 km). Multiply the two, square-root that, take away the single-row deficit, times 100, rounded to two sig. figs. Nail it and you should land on -19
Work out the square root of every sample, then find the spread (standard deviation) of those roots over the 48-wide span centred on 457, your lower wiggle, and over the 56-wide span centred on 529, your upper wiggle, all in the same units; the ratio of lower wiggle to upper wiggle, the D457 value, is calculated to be 0.71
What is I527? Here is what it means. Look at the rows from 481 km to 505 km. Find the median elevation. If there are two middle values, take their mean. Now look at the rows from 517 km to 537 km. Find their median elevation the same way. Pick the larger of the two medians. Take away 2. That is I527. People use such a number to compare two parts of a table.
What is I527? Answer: 6.56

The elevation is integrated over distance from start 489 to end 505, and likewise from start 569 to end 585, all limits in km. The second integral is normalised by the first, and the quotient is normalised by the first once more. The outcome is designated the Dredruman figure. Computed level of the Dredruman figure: 0.0083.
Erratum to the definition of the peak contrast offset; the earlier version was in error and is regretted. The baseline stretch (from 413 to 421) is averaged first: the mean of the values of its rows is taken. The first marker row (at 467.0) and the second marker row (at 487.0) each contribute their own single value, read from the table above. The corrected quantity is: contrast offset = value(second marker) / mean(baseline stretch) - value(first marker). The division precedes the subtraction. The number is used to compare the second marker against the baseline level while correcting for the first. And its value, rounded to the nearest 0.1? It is -6.5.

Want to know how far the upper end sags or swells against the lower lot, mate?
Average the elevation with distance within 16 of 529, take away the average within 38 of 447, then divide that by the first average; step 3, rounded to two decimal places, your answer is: 0.11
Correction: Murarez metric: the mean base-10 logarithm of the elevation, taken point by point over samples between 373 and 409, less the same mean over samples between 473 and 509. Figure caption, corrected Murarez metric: 0.057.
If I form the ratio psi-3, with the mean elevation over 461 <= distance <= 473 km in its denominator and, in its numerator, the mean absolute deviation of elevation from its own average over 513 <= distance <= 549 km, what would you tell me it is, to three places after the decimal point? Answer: 0.036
